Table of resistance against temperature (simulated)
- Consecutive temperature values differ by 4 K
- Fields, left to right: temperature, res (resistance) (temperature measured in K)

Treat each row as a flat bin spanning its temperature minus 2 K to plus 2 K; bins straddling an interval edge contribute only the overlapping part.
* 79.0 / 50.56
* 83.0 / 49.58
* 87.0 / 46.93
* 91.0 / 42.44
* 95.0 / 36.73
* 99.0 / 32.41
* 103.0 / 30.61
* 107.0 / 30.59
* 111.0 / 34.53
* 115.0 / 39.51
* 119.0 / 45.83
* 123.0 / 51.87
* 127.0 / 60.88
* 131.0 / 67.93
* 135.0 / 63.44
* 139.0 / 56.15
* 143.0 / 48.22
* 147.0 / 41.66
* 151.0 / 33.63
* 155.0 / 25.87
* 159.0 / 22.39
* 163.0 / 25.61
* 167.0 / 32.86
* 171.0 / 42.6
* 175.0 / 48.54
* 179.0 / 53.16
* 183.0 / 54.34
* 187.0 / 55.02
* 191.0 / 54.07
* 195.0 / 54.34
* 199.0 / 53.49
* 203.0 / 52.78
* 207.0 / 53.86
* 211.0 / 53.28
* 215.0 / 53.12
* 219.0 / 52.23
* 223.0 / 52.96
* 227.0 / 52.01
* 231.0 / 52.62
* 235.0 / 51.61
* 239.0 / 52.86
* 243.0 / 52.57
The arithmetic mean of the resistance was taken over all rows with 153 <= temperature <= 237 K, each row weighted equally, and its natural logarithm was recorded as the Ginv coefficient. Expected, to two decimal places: 3.86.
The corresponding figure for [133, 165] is 3.68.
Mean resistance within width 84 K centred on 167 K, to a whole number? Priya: 48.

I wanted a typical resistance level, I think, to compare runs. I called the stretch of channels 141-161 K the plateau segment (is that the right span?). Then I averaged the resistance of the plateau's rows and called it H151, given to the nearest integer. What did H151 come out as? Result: 34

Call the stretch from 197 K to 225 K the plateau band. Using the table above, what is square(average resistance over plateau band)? 2820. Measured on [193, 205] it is 2866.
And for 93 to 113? 1087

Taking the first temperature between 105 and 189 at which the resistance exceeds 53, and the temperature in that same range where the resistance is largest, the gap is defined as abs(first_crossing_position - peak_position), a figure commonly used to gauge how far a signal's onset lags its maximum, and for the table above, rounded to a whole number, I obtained 4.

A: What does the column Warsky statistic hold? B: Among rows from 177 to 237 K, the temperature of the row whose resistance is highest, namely 187.0 K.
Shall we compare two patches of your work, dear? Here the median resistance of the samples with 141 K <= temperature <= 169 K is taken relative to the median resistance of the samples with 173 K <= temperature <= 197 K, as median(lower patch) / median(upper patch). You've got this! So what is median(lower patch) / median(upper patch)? 0.61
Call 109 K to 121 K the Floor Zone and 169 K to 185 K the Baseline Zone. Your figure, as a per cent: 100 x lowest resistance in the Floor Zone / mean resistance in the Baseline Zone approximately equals 70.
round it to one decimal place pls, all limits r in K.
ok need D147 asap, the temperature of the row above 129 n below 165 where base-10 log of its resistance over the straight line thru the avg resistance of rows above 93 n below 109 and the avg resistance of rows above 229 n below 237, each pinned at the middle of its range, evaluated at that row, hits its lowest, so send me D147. 159.0 K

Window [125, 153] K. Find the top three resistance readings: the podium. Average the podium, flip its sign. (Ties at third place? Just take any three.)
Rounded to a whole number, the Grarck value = -64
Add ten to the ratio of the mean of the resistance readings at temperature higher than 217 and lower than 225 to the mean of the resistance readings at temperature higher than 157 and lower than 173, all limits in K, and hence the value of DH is 11.7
